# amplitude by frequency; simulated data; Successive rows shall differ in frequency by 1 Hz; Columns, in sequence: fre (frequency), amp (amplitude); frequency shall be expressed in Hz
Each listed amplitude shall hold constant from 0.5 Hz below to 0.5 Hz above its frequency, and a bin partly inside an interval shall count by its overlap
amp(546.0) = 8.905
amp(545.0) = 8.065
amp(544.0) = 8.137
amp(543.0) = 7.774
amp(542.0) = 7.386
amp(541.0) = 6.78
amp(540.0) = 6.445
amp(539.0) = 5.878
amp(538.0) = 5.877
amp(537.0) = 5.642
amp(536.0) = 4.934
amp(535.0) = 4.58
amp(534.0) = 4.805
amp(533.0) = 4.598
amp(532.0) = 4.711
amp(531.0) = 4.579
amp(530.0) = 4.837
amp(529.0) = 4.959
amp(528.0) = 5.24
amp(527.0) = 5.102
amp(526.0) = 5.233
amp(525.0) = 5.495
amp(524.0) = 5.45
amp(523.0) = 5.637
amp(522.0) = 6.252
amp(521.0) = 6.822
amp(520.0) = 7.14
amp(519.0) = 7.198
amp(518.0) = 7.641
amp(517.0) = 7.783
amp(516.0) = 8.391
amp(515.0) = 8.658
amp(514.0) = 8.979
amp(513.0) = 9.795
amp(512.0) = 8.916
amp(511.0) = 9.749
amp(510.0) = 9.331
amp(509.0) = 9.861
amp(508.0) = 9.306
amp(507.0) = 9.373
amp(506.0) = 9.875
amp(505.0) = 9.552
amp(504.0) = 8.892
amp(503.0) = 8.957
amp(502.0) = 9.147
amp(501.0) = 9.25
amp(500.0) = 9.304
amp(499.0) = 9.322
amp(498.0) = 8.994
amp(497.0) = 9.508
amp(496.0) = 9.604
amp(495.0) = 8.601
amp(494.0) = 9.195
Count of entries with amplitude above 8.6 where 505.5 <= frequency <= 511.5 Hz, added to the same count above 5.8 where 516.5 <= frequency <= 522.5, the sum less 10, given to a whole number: 2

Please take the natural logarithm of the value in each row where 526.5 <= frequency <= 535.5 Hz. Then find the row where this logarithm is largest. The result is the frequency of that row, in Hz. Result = 528.0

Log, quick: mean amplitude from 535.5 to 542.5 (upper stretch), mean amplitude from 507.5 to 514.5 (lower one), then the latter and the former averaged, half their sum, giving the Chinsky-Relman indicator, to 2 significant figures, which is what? 7.8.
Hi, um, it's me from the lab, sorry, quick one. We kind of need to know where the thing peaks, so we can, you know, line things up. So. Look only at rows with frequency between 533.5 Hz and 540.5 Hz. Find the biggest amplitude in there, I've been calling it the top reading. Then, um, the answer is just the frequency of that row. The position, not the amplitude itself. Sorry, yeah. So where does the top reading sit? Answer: 540.0 Hz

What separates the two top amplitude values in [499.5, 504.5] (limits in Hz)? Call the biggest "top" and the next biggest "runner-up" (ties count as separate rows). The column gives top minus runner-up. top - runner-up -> 0.1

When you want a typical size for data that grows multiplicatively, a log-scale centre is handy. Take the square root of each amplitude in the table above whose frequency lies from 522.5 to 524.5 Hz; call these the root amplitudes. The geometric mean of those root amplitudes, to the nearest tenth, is 2.4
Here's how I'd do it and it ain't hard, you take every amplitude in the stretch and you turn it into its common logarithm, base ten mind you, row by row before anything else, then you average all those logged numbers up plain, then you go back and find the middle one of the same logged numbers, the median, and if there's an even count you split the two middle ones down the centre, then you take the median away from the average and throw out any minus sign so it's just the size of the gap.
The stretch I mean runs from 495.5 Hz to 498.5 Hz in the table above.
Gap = 0.0066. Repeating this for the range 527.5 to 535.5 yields 0.0024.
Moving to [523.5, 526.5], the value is 0.0047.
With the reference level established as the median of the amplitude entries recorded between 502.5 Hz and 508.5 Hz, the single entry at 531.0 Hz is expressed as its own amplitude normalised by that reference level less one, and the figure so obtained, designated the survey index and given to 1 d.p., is -0.5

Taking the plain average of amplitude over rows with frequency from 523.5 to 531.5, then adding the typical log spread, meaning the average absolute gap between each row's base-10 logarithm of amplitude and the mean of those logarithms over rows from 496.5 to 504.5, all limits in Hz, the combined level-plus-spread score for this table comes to 5.12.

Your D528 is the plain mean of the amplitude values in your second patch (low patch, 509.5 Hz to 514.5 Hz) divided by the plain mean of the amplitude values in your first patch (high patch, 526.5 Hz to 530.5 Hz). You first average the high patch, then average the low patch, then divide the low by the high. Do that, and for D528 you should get 1.86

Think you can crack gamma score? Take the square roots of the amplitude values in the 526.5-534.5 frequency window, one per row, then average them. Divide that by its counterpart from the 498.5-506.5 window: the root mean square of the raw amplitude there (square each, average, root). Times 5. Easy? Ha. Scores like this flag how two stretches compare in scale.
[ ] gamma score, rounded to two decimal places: 1.19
